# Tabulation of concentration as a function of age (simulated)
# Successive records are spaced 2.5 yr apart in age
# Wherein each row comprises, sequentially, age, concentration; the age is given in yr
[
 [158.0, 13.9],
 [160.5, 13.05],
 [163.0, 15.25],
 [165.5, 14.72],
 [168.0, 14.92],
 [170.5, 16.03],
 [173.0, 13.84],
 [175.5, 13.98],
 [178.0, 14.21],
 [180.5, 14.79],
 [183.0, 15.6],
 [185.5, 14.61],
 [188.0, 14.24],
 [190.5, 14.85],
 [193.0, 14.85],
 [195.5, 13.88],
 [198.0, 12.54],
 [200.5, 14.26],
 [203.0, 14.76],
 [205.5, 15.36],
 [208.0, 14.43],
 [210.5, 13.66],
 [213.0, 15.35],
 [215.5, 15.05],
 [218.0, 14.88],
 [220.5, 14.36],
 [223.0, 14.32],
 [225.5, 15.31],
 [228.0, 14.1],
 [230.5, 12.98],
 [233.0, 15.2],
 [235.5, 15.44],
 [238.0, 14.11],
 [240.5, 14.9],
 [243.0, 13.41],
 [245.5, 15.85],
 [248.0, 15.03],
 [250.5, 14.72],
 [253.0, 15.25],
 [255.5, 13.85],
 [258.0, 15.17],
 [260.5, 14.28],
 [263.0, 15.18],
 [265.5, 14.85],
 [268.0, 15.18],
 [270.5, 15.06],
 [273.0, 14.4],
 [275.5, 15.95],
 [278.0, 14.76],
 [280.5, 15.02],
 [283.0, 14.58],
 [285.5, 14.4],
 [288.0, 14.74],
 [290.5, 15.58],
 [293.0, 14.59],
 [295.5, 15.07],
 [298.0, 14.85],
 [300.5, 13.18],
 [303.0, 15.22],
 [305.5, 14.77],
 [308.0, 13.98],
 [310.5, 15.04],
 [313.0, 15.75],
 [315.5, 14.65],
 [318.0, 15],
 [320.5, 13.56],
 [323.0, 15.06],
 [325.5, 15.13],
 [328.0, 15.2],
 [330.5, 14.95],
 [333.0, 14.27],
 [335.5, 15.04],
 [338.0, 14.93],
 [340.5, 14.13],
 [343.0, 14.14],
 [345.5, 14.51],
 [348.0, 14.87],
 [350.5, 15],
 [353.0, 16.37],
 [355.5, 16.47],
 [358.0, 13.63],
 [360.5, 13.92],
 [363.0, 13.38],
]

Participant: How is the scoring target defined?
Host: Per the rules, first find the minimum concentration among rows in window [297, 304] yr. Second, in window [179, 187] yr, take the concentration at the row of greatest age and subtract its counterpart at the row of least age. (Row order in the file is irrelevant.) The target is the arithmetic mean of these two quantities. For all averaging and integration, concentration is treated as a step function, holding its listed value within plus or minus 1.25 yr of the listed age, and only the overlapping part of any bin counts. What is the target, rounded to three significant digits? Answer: 6.50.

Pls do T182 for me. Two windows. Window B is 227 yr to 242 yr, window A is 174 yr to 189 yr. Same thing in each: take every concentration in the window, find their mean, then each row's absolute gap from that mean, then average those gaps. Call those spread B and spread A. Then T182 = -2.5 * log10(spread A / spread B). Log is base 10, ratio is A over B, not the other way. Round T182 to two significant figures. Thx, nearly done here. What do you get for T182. 0.57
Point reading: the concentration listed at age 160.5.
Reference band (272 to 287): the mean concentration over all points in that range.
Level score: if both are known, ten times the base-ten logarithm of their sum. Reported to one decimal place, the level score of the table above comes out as 14.5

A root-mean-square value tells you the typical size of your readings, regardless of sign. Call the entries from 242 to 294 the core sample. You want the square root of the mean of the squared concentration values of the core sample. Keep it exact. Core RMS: 14.9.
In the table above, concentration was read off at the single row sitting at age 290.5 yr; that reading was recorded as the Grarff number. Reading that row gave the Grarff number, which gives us 15.58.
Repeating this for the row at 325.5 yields 15.13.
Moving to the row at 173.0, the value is 13.84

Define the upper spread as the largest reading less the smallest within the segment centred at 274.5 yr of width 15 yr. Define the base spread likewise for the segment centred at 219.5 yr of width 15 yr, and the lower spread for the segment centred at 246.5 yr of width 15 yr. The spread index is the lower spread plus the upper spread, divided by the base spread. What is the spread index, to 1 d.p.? 3.9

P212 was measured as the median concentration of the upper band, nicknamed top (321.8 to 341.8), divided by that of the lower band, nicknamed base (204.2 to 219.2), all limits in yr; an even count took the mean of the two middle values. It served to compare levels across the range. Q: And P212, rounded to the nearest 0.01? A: 1.00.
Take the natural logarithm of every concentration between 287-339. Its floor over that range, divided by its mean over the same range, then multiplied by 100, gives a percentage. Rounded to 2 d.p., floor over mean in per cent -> 95.76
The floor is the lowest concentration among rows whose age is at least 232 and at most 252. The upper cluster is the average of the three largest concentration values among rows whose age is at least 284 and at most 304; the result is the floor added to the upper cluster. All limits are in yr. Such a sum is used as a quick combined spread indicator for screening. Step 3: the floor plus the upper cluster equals 28.7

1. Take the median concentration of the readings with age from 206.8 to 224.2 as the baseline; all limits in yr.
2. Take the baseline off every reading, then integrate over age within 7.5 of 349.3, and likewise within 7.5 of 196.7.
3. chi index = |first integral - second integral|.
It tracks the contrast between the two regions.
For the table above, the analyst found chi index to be 15.6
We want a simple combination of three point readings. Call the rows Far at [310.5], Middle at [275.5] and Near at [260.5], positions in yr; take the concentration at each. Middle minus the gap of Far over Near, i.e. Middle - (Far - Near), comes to 15.2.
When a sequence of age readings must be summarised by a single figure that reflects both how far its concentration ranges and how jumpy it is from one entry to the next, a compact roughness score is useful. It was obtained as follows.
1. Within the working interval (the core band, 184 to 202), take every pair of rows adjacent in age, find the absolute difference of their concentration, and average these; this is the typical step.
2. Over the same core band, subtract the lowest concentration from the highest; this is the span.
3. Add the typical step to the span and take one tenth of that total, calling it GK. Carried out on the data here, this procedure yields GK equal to 0.31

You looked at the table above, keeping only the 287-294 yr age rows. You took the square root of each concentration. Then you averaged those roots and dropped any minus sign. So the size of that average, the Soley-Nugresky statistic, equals 3.87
